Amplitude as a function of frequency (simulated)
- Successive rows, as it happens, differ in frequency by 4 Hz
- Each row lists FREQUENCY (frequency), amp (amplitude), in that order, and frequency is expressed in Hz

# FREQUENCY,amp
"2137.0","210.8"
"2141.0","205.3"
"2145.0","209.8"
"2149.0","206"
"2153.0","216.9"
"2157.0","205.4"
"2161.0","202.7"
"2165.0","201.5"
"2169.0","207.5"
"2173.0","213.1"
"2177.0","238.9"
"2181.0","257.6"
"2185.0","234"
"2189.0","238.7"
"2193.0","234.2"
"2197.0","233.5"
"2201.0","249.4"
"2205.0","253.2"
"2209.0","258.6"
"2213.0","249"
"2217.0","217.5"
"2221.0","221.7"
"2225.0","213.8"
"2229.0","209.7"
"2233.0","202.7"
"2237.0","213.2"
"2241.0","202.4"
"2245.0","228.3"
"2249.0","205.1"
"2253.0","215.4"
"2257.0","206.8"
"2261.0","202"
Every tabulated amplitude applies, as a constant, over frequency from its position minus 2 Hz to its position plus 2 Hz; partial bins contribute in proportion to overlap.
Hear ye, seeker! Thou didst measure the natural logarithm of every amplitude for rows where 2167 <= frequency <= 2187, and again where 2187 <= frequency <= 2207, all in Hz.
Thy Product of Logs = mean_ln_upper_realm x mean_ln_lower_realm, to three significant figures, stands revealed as 29.8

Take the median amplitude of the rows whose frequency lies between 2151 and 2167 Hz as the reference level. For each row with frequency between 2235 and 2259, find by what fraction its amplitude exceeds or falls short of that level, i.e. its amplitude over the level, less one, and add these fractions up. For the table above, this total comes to 0.23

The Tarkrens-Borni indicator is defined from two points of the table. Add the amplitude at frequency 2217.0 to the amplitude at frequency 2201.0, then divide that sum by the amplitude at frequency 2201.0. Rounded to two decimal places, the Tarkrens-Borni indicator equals 1.87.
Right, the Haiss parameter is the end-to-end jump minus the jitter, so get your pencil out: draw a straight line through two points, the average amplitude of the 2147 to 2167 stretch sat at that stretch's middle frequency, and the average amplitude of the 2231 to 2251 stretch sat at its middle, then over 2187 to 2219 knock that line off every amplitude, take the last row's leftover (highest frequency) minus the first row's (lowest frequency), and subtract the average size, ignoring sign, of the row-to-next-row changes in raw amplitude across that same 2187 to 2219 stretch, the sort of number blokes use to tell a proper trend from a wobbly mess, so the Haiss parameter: -33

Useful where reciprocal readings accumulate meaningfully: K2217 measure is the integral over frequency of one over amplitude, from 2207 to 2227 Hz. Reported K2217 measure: 0.087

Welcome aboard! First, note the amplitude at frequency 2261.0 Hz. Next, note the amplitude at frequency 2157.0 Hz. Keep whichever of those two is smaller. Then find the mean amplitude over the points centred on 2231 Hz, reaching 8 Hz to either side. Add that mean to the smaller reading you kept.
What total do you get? 412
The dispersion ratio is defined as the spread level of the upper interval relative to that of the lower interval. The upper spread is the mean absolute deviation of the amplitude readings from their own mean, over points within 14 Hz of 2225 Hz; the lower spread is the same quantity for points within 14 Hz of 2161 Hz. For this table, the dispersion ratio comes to 2.3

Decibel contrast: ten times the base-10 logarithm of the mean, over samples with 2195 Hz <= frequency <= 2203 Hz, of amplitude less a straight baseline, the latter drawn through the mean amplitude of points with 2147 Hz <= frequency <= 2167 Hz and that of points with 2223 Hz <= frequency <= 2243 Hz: 15.3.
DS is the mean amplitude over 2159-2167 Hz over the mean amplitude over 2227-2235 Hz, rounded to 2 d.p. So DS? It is 0.98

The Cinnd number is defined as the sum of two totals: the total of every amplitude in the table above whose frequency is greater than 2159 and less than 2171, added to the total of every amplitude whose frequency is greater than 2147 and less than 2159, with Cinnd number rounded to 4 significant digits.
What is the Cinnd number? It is 1240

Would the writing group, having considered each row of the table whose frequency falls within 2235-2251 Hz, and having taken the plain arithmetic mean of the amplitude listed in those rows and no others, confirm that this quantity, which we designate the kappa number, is 212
